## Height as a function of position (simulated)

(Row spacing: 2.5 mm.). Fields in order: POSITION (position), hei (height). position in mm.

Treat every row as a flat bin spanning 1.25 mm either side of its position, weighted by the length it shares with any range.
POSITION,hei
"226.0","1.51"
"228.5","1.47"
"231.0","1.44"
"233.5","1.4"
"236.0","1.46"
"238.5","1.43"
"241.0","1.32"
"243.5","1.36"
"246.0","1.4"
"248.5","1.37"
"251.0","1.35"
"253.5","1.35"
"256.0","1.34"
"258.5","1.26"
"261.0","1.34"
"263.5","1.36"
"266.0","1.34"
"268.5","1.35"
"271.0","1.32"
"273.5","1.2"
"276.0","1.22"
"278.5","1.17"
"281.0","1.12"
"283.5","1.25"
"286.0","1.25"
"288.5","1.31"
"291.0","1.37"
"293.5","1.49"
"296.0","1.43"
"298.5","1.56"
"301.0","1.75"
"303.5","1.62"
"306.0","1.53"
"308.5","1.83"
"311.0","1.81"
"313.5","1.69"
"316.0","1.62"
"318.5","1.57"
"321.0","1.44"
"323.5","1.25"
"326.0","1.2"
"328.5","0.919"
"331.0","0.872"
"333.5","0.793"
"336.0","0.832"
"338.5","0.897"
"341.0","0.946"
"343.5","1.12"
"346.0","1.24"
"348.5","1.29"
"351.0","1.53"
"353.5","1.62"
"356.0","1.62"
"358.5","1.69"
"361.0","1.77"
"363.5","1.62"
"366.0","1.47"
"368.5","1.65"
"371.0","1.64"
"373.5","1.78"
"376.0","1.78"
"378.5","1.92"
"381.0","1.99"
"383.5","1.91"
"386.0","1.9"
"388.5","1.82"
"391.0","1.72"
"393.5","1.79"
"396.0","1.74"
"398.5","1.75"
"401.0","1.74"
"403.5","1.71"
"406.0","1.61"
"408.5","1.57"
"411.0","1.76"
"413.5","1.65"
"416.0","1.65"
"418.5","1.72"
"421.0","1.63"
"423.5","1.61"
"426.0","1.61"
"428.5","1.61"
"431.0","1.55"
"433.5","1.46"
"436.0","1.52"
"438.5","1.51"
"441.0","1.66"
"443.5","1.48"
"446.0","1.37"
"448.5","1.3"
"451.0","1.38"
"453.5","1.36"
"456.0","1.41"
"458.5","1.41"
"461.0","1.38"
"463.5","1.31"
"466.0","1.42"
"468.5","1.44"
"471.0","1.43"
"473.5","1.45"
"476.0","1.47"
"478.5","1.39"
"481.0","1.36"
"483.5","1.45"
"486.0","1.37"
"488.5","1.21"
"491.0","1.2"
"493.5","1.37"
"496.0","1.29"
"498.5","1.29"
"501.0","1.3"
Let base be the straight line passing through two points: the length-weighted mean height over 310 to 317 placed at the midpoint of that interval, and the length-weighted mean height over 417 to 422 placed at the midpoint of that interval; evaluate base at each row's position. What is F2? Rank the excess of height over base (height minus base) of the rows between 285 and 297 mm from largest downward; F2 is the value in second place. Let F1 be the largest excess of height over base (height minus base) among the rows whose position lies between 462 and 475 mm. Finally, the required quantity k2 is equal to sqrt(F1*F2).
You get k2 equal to 0.243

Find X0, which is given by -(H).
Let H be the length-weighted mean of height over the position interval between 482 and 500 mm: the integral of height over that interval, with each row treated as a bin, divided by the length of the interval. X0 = -1.3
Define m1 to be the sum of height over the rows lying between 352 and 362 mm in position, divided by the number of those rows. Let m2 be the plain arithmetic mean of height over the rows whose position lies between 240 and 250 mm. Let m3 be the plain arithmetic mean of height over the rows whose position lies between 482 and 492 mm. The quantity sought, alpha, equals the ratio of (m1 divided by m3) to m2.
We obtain 0.9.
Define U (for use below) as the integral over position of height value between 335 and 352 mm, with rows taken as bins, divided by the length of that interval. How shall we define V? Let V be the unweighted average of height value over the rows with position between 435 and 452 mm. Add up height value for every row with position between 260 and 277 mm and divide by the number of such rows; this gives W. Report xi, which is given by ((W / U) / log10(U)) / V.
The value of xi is 16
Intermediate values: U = 1.12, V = 1.46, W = 1.30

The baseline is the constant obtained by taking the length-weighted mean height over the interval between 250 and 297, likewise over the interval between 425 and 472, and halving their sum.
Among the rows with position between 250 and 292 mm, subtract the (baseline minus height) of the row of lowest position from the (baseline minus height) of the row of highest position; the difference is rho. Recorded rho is -0.02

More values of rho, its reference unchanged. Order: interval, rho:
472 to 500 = 0.16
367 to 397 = -0.09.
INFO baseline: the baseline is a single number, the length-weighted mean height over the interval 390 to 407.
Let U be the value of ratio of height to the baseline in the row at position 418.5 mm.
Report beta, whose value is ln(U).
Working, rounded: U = 1.00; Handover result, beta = -0.003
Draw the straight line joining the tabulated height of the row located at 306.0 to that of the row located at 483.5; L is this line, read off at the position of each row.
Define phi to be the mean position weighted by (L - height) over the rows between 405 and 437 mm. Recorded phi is 418.1 mm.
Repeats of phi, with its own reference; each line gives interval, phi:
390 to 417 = 402.2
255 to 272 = 263.3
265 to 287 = 277.0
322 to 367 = 331.4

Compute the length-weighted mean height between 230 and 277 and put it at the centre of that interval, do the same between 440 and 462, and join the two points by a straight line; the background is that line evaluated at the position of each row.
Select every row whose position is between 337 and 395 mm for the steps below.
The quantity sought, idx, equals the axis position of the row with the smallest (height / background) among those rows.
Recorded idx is 338.5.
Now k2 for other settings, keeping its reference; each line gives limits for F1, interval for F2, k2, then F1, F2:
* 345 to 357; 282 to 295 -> 0.159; -0.07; -0.34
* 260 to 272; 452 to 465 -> 0.303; -0.36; -0.26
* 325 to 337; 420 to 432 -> 0.179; -0.50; -0.06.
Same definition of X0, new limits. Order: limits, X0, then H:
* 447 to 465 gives -1.4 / 1.4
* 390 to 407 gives -1.7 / 1.7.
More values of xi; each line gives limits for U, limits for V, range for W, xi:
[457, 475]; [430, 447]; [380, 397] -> 6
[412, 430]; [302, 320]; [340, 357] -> 2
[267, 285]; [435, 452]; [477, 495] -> 8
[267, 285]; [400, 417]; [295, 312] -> 9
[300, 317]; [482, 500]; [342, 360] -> 3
